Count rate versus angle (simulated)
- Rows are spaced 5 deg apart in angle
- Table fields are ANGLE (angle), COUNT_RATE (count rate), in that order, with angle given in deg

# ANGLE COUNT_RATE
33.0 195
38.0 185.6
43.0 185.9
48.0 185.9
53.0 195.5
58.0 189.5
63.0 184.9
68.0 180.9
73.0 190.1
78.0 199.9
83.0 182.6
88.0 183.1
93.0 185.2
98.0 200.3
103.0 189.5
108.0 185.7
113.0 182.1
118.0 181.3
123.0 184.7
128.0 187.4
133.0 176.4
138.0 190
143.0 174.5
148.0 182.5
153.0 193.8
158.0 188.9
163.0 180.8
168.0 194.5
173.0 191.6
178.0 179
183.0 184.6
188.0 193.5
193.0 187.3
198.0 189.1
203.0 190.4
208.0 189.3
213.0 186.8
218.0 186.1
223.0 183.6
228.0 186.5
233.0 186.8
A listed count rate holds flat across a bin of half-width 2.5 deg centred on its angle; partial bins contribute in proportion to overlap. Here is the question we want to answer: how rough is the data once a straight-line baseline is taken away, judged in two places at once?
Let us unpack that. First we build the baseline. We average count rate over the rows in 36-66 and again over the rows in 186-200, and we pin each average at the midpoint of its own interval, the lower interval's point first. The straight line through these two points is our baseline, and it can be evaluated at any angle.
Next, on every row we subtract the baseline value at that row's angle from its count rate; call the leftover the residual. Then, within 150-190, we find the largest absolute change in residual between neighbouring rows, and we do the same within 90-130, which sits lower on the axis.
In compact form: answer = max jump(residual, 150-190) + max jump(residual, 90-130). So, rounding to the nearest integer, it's 29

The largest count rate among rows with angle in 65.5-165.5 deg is 200.3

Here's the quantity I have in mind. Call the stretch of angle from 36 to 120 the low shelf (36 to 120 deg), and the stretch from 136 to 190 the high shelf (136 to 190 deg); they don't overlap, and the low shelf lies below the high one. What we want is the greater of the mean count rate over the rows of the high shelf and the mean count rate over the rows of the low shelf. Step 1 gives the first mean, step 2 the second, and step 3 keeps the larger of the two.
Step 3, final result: 188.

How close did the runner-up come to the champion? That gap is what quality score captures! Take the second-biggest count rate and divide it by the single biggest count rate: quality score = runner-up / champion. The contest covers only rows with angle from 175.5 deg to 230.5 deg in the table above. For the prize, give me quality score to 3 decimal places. 0.984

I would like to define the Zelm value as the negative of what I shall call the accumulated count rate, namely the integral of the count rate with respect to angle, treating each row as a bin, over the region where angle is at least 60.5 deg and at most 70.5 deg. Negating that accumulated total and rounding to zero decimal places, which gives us -1829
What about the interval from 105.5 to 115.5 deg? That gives -1839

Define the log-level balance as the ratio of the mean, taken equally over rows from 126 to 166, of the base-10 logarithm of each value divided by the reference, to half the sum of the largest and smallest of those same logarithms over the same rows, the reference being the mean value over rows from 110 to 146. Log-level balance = 1.2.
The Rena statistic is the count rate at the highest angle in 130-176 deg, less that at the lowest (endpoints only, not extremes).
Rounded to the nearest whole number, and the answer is 15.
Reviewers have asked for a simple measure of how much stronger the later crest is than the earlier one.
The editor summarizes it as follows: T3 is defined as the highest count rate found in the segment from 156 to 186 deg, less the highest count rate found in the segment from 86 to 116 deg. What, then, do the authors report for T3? -5.8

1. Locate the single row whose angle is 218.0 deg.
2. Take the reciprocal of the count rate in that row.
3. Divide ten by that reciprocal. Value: 1861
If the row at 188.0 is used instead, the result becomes 1935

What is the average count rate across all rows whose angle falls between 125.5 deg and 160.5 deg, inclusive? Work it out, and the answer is 185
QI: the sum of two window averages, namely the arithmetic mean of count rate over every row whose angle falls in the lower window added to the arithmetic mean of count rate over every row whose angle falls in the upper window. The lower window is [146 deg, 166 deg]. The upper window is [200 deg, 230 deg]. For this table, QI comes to 374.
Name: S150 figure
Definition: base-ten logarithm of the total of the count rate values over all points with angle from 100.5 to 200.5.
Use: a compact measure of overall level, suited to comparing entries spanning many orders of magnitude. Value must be 3.57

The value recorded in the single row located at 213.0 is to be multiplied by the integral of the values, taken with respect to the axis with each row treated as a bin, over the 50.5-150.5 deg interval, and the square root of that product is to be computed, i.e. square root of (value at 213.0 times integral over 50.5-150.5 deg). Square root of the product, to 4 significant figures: 1866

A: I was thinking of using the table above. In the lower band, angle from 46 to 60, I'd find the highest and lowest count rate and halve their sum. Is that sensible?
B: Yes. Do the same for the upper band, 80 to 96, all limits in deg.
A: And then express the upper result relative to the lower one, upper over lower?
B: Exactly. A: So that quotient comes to 0.964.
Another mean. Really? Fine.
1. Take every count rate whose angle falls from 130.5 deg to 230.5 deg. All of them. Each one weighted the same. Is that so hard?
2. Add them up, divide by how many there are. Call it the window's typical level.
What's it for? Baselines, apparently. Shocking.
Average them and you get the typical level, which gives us 186.5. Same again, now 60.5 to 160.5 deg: 186.2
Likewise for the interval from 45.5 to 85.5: 188.7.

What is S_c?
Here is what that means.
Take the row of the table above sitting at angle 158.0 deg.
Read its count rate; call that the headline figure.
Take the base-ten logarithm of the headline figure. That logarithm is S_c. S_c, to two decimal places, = 2.28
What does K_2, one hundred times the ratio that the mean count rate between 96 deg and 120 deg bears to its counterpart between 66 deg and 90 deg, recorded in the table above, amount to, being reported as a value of 100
